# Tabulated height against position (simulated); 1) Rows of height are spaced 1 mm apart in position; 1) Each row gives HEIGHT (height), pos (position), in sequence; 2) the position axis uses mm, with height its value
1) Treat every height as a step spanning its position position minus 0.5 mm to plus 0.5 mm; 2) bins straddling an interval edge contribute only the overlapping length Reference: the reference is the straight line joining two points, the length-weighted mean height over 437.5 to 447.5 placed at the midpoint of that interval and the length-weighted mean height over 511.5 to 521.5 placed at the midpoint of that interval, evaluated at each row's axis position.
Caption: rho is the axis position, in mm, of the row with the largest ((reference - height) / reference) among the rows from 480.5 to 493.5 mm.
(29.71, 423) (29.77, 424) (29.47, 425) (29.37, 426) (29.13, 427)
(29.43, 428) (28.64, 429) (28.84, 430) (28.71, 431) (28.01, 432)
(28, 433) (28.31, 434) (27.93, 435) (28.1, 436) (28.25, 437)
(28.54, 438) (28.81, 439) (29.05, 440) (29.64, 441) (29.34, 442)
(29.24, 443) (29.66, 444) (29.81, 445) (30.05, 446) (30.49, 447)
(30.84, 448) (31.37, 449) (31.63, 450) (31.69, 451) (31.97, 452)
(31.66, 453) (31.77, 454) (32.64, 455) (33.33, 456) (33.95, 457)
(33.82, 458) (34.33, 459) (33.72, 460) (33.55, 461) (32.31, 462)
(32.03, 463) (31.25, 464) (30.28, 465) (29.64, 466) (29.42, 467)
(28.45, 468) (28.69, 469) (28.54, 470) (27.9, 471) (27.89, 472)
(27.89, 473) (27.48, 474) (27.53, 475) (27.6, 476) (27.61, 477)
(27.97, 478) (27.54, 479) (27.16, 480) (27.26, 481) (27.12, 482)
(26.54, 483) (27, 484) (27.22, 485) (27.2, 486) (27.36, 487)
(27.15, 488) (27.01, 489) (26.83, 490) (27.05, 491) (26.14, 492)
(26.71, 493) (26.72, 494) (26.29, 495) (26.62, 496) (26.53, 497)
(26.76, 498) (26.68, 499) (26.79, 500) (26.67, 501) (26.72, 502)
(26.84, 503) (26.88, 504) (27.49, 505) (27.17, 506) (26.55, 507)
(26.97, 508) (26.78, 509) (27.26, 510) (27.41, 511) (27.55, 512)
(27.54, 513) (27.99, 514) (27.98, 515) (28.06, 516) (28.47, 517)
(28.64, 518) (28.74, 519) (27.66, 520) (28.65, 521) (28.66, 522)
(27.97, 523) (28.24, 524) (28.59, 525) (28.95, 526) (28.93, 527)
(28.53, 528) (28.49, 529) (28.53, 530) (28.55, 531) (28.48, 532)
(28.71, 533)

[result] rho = 492 mm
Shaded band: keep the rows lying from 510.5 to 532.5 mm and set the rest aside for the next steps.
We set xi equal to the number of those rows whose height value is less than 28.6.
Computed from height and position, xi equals 16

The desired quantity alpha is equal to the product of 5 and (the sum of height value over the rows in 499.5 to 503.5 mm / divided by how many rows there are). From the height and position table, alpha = 134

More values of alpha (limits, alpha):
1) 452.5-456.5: 162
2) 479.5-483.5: 135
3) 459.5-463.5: 165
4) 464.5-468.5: 147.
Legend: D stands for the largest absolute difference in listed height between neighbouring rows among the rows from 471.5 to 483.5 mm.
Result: 0.58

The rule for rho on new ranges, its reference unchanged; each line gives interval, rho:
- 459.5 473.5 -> 471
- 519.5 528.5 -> 520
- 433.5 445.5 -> 435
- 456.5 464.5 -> 464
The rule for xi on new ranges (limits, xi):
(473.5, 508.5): 35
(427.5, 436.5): 5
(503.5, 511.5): 8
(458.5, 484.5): 16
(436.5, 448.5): 2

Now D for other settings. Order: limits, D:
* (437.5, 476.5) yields 1.24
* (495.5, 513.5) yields 0.62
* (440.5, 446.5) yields 0.42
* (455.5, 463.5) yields 1.24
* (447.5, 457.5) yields 0.87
